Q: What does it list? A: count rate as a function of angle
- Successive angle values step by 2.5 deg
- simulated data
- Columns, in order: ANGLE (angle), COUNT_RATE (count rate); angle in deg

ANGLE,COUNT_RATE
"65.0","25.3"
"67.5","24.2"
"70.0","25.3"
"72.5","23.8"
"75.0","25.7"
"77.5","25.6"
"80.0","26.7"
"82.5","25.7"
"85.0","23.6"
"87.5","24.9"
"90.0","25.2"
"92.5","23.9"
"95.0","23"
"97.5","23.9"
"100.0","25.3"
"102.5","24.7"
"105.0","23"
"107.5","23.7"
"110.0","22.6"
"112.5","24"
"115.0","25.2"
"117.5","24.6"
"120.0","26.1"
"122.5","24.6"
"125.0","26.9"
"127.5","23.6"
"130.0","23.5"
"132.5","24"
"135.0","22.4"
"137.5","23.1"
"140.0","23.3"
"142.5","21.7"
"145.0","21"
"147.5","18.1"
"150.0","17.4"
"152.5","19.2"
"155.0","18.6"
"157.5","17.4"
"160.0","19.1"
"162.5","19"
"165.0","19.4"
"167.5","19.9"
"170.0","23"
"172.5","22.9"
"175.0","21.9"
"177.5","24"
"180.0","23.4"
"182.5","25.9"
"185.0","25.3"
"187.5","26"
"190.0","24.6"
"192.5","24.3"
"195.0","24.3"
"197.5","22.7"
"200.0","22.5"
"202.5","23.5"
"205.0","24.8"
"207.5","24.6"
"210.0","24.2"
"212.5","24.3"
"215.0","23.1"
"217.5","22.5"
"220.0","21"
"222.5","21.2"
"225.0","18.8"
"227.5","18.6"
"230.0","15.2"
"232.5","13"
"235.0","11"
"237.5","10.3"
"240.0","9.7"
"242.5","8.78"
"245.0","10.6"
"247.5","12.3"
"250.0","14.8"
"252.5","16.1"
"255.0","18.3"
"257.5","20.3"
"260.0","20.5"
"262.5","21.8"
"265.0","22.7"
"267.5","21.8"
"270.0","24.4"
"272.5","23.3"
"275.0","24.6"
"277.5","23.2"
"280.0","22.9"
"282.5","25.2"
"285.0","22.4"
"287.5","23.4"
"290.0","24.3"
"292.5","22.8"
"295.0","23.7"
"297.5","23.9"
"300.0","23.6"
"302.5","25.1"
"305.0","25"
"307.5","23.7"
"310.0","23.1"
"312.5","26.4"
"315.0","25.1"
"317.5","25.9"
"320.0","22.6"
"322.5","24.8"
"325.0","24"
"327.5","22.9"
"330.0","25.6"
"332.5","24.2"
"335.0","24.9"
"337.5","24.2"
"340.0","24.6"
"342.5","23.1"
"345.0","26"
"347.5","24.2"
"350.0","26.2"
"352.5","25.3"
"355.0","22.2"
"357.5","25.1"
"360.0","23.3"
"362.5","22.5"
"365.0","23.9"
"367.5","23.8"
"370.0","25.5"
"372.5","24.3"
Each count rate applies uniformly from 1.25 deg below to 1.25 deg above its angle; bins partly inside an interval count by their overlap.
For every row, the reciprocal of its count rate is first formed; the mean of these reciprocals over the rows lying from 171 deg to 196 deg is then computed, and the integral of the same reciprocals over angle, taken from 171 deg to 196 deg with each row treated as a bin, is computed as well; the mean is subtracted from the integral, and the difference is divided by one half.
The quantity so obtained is 2.0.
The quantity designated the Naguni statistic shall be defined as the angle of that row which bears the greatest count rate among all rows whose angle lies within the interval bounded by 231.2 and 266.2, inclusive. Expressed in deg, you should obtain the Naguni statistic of 265.0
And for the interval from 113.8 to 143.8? 125.0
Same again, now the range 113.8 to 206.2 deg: 125.0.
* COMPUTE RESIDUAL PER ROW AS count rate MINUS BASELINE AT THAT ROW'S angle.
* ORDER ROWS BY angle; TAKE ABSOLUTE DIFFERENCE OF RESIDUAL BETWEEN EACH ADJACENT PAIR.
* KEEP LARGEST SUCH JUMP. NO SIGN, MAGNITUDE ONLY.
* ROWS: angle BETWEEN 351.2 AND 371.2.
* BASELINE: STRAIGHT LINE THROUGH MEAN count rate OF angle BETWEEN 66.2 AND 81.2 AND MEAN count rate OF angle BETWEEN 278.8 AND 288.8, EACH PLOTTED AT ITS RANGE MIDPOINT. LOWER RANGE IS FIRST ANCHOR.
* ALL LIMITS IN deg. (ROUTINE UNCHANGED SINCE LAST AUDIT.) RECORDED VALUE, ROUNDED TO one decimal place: 3.1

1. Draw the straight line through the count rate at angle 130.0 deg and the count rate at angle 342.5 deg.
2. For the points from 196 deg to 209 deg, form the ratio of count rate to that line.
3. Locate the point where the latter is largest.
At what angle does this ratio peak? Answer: 205.0 deg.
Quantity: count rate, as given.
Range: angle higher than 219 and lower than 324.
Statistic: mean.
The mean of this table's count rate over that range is 20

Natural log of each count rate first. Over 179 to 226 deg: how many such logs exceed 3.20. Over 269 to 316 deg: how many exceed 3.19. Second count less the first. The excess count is 2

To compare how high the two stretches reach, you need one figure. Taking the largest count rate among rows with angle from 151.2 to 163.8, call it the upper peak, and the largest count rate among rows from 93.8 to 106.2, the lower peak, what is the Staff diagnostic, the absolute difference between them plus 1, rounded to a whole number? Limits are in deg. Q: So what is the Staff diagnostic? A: 7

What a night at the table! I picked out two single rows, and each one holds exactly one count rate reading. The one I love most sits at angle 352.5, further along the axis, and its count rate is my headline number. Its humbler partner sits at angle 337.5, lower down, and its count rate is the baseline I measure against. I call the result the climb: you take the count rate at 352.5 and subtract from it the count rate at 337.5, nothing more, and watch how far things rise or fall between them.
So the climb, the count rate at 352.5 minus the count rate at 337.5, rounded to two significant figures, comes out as 1.1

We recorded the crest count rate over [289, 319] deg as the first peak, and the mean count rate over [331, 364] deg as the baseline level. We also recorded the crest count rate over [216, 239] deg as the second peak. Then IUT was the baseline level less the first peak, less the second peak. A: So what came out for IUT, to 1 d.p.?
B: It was -24.6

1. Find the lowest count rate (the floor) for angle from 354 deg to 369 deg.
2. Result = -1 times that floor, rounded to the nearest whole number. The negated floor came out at -22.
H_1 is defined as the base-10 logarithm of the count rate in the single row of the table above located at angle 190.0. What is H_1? 1.39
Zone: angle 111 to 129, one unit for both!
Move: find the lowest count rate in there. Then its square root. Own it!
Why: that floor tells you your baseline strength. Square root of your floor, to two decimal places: 4.86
